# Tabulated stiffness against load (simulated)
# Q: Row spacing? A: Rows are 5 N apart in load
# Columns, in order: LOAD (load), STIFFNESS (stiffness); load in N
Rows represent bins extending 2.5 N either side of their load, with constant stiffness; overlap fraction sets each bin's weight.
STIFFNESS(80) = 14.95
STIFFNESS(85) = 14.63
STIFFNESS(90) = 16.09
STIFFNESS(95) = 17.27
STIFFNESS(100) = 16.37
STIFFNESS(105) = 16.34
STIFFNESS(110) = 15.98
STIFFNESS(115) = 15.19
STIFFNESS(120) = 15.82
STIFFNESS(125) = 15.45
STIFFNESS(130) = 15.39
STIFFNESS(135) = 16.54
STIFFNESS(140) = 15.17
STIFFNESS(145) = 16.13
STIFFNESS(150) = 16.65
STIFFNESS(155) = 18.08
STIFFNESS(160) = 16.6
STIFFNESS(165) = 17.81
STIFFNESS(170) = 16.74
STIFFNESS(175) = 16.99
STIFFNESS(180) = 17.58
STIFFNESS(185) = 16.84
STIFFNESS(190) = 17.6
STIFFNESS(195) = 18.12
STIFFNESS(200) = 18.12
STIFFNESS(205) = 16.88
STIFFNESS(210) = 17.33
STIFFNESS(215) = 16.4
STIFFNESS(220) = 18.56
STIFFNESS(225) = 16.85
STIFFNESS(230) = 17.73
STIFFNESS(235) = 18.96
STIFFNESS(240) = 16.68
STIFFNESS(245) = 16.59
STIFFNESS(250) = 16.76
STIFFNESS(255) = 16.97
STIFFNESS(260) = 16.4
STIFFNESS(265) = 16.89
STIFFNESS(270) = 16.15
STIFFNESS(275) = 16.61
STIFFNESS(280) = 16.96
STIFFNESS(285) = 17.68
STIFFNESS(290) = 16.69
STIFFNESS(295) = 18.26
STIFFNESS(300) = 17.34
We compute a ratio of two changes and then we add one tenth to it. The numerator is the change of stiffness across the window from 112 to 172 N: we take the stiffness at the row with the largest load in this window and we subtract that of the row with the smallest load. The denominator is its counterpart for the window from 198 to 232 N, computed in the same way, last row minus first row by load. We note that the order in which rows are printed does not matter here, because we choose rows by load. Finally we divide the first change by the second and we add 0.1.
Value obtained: -3.9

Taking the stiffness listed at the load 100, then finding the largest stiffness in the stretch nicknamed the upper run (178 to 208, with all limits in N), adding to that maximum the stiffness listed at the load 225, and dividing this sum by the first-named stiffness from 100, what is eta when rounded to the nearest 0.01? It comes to 2.14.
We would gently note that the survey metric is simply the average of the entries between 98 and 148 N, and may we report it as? 15.8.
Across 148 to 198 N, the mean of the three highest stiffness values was 18.0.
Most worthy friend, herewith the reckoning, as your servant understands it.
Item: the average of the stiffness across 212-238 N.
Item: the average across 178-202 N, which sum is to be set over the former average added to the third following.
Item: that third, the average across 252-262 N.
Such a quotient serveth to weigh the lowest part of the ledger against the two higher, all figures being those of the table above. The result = 0.51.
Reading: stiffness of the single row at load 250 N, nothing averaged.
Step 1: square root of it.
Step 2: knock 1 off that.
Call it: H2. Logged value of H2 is 3.09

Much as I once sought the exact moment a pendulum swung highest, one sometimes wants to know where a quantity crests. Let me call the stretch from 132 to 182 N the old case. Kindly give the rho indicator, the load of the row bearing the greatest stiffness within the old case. 155 N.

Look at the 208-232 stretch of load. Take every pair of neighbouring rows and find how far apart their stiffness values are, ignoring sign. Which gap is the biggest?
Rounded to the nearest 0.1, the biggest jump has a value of 2.2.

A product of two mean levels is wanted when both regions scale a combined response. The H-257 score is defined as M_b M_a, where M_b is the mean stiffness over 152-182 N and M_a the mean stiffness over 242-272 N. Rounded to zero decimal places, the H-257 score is 288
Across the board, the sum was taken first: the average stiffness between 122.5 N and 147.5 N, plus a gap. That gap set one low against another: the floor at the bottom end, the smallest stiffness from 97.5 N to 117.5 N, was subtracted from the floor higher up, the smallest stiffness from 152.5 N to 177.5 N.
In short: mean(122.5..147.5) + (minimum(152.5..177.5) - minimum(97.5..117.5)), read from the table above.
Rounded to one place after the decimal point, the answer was 17.1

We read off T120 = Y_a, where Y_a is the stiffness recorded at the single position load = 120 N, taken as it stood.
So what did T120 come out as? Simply 15.82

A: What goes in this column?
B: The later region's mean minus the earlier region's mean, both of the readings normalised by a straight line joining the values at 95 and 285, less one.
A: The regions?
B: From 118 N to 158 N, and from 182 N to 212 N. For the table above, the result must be 0.069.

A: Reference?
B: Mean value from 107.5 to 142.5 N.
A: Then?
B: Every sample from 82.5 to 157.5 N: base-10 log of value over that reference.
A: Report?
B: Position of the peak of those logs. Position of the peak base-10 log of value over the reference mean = 155 N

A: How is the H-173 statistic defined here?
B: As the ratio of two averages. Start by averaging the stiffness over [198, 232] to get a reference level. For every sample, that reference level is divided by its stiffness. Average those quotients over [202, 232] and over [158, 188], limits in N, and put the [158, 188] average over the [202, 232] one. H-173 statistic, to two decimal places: 1.01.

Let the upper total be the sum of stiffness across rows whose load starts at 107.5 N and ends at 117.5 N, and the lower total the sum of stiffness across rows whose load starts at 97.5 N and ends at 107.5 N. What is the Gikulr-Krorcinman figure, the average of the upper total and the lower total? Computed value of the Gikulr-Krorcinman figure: 31.9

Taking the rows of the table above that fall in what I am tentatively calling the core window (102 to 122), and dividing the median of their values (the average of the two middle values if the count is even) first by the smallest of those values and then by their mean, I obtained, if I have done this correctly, 0.0661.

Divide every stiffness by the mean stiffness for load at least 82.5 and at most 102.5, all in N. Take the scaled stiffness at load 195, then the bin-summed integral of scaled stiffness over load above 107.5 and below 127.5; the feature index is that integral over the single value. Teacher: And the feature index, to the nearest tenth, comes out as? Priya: 17.2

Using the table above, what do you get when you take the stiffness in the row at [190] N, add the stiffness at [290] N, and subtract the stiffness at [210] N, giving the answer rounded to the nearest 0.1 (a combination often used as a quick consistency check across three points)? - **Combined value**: 17.0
